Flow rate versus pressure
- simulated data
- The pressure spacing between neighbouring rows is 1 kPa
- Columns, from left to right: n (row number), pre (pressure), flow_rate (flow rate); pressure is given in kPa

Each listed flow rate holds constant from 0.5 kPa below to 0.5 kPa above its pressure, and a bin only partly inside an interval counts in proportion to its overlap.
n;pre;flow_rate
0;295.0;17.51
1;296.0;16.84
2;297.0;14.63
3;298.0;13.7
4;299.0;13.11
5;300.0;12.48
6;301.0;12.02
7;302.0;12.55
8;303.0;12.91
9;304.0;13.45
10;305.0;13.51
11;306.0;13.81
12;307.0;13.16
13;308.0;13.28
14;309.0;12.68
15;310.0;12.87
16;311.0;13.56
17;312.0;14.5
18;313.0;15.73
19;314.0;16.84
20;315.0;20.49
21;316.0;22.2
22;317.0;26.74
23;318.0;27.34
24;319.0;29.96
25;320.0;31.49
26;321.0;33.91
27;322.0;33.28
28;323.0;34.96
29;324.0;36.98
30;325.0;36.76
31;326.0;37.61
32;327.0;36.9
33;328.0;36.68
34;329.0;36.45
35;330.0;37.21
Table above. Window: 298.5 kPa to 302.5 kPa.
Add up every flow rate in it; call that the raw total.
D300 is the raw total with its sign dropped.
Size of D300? 50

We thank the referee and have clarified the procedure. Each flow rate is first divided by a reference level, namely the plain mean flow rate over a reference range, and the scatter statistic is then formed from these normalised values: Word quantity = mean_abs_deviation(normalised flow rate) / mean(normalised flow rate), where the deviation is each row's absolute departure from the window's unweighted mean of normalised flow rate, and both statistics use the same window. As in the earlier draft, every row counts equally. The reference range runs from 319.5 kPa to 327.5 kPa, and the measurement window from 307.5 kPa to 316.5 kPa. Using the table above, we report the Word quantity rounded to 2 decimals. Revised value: 0.17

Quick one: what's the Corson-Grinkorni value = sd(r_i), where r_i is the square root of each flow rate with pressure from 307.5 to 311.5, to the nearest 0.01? 0.05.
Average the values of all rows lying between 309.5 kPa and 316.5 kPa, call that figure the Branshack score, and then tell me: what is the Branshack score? 17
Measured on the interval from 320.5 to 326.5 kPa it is 36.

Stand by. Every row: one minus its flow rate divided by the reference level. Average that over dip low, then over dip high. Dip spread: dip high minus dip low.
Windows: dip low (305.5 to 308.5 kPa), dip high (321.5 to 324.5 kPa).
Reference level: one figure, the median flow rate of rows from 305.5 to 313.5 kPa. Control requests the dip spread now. -1.6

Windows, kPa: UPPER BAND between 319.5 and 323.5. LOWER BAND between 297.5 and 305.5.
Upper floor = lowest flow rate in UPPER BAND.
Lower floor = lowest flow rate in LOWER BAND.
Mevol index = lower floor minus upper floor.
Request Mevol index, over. -19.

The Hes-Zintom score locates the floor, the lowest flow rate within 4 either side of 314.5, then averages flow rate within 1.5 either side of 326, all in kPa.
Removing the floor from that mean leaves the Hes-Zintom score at 24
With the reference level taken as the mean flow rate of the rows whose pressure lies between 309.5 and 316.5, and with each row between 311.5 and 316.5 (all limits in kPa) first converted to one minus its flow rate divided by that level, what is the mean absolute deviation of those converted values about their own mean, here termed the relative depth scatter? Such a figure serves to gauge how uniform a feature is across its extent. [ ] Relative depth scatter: 0.16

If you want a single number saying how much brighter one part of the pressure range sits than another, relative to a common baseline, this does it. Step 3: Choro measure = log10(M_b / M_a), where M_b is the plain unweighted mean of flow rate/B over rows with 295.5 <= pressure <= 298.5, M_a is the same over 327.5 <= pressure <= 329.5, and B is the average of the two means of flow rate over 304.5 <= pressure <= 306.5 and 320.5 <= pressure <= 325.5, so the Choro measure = -0.39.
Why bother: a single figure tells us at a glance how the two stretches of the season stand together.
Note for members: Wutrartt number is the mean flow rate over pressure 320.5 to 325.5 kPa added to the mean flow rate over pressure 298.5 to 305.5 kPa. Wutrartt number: 48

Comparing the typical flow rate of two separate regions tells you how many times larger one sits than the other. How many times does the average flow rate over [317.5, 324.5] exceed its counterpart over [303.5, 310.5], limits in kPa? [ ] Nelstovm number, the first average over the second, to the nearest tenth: 2.5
